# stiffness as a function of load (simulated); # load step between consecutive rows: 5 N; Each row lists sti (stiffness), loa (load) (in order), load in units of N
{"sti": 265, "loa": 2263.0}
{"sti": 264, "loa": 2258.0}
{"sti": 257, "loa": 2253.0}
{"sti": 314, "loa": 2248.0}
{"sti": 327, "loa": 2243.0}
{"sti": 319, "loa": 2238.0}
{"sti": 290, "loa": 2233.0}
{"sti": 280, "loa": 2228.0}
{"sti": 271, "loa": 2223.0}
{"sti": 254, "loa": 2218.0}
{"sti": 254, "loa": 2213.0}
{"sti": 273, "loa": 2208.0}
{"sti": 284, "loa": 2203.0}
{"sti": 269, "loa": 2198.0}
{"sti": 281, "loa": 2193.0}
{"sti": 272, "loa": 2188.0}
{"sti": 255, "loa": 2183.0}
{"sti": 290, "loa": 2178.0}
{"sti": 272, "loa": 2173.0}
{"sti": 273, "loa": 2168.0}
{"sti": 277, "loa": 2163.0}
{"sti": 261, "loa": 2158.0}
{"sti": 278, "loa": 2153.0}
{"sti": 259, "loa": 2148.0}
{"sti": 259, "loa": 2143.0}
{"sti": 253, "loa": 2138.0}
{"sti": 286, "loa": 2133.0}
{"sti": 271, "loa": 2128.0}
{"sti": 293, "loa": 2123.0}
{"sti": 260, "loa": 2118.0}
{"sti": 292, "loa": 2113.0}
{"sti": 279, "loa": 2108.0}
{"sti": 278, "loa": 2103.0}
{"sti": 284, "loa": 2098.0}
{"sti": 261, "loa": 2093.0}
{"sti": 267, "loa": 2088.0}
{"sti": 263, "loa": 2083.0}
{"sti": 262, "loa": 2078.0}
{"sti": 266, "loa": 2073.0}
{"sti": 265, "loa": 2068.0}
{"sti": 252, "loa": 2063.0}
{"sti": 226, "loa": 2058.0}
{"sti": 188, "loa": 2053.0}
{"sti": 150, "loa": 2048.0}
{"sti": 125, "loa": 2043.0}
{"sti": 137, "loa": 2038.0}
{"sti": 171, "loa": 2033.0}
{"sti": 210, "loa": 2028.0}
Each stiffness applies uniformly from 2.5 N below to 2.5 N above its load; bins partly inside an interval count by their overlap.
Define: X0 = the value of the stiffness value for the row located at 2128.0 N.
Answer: 271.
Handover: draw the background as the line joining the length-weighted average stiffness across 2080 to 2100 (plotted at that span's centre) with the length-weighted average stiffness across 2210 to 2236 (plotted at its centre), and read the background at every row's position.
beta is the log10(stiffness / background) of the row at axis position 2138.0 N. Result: -0.03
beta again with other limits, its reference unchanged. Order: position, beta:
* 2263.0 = -0.01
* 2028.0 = -0.10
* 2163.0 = 0.01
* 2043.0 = -0.33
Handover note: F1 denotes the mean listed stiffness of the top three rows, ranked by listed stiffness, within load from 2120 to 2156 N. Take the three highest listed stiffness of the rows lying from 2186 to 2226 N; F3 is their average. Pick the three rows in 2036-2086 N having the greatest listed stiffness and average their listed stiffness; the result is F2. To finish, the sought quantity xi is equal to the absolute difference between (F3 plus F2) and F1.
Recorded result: 258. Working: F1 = 286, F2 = 265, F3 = 279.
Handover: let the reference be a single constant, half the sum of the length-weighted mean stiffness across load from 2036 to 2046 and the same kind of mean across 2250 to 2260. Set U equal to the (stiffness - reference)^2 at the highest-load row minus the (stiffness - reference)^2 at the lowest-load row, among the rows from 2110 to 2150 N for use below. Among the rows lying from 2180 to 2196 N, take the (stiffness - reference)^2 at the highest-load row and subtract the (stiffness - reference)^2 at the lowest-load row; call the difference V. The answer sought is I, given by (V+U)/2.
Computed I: -742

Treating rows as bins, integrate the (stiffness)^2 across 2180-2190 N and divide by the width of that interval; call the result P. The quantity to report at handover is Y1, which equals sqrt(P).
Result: 265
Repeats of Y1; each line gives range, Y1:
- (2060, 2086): 261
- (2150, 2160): 270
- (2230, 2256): 301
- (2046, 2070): 220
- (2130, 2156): 267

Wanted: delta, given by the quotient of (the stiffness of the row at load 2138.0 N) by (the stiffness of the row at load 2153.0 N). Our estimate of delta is 0.91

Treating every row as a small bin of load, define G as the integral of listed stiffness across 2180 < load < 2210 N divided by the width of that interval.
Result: 273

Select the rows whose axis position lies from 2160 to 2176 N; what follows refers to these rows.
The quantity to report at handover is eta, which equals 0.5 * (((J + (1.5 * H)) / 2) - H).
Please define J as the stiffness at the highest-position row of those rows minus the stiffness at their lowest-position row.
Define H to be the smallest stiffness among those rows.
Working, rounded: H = 272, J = -5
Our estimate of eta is -35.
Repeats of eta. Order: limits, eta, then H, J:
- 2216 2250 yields -17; 254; 60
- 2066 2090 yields -32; 262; 2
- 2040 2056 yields 0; 125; 63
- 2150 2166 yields -33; 261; -1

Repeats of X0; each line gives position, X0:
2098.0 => 284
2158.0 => 261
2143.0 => 259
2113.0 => 292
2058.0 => 226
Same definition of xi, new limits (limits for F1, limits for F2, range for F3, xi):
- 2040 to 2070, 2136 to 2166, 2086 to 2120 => 309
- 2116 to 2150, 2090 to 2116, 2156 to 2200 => 284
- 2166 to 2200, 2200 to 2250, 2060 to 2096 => 305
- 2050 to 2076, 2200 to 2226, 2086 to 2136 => 305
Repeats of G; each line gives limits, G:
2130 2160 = 266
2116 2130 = 275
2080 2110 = 272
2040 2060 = 170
